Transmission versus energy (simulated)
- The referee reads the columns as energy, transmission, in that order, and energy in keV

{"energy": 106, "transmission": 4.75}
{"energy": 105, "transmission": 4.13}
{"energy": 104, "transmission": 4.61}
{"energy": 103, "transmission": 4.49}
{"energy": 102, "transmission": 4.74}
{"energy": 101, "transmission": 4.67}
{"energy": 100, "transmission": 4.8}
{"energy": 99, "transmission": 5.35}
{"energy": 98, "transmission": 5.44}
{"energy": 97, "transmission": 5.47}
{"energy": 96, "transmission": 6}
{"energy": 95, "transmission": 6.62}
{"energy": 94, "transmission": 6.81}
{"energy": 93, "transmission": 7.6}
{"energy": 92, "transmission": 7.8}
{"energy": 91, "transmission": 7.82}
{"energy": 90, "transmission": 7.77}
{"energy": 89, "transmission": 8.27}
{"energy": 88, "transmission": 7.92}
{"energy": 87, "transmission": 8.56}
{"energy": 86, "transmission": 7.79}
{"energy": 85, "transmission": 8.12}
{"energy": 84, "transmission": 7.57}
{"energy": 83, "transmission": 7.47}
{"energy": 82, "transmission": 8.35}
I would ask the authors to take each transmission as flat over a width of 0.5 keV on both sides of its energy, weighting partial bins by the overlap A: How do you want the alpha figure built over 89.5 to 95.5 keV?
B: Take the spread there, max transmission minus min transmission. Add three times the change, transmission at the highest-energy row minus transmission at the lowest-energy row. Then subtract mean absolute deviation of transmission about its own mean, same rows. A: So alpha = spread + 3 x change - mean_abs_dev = -2.7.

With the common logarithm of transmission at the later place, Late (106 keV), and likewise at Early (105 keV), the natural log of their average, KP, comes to -0.44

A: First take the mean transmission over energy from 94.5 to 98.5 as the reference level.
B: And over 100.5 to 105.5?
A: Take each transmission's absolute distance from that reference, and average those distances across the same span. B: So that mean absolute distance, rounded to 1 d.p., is 1.4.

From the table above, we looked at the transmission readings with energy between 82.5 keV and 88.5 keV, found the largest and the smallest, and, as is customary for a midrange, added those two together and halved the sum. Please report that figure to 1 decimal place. 8.0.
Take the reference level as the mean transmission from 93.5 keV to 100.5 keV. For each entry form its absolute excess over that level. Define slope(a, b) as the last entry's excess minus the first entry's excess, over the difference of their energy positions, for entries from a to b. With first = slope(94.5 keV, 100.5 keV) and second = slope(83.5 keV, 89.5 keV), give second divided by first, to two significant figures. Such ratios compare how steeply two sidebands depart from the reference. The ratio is 4.7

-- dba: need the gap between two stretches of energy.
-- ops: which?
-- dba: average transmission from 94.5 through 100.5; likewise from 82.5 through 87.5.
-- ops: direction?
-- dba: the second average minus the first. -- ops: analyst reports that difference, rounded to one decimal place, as 2.3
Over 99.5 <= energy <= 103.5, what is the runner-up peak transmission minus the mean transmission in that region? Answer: 0.065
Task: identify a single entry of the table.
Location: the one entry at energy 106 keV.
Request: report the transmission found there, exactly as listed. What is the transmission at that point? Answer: 4.75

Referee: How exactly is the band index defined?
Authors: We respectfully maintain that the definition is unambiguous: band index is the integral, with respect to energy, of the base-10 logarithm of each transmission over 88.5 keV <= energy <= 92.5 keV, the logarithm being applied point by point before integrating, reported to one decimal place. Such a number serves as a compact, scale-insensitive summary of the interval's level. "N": 3.6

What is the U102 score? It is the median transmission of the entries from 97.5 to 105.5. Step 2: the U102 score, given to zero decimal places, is 5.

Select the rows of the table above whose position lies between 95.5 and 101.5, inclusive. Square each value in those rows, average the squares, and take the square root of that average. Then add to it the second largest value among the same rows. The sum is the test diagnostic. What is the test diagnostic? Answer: 10.8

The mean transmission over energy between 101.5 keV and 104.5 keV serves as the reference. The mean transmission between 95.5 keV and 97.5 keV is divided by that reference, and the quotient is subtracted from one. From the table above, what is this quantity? -0.24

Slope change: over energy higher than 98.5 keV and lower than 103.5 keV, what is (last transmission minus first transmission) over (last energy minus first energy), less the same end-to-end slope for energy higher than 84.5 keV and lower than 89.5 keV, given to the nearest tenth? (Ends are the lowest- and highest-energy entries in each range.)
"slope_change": -0.3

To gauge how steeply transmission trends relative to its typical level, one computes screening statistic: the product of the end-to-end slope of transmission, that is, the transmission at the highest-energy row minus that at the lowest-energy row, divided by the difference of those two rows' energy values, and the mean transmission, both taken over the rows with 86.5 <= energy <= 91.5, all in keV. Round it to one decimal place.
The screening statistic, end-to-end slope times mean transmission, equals -1.5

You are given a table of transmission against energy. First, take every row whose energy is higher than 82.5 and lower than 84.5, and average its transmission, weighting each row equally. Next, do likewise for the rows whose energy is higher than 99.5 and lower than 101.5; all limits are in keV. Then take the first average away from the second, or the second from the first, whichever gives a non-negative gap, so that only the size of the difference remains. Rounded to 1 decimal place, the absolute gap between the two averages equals 2.8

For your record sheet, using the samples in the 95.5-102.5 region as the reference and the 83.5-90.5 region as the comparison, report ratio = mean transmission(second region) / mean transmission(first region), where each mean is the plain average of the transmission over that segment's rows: 1.5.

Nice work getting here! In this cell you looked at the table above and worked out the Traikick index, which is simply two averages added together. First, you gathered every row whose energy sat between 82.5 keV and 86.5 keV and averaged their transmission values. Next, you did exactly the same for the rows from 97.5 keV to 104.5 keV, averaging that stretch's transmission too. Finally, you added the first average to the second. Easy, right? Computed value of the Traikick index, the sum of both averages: 12.6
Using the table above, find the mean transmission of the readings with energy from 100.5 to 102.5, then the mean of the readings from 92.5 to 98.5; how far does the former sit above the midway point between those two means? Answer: -0.8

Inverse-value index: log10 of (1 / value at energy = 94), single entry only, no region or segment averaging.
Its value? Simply -0.83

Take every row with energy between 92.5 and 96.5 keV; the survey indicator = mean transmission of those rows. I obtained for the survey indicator 6.8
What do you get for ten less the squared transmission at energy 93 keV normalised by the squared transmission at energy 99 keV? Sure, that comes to 8.0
